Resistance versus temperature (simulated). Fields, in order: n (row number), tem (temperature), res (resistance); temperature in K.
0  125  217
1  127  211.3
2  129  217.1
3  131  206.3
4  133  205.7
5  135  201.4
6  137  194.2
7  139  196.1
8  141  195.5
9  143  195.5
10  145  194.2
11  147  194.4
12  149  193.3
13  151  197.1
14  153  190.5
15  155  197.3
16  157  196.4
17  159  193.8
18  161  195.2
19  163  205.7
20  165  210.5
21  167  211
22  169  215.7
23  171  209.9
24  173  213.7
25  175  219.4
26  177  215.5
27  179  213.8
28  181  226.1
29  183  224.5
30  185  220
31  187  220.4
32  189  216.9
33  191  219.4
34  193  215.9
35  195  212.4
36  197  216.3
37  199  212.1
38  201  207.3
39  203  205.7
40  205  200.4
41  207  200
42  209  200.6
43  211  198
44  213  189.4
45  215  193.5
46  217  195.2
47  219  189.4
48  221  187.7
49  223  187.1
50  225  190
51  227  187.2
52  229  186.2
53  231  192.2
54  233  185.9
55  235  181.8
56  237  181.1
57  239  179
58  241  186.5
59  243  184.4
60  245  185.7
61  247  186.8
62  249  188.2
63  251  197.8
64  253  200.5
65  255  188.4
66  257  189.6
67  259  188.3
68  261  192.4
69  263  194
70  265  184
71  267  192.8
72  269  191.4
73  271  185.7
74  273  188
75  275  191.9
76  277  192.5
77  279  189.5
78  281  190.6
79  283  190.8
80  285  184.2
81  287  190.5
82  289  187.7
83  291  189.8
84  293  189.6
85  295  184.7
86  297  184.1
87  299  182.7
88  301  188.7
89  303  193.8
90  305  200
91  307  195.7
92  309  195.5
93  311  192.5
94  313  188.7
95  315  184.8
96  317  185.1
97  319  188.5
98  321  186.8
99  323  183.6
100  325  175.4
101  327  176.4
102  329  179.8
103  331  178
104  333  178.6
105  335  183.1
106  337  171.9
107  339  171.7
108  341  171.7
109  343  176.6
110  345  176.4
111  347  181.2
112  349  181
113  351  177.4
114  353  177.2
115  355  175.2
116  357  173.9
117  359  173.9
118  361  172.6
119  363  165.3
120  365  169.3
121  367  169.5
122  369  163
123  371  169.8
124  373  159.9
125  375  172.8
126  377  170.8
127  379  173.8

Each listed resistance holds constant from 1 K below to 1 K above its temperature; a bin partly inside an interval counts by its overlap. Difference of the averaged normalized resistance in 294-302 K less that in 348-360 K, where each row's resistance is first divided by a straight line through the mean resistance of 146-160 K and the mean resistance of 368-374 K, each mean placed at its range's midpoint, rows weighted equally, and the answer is 0.00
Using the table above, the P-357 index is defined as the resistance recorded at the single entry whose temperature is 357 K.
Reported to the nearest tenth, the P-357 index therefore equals 173.9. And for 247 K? 186.8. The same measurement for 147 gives 194.4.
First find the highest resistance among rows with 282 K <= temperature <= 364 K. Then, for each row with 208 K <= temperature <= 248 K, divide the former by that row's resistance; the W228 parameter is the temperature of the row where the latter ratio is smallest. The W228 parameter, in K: 209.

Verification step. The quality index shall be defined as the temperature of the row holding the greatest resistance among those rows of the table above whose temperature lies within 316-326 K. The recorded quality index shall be 319 K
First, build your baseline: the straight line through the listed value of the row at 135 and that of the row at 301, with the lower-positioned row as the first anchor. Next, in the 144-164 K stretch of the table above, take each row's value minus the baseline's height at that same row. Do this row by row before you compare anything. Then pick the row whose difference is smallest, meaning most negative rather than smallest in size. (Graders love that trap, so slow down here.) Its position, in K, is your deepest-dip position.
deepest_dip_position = 153 K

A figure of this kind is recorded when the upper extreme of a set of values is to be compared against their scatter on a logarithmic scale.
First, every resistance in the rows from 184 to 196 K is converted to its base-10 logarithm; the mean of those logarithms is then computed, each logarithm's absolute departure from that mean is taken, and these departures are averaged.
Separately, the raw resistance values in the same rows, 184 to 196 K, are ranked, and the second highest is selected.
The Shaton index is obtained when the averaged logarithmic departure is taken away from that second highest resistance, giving 220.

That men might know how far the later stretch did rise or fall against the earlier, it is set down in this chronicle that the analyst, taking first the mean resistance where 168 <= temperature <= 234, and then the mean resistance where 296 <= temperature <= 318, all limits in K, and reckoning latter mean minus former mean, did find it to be -15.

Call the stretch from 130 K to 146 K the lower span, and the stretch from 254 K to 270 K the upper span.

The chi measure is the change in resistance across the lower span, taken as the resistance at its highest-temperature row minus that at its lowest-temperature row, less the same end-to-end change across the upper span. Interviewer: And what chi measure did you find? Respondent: -15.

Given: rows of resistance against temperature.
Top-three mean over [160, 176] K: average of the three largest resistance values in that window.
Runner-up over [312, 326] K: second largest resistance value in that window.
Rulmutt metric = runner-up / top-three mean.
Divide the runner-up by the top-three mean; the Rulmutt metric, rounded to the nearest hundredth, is 0.87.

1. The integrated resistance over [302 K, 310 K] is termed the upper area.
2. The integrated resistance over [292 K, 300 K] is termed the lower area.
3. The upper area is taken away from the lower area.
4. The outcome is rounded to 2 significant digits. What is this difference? -88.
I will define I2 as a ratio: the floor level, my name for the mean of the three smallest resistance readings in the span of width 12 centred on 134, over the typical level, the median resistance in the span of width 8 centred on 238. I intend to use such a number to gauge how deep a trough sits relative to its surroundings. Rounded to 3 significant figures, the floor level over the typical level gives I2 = 1.09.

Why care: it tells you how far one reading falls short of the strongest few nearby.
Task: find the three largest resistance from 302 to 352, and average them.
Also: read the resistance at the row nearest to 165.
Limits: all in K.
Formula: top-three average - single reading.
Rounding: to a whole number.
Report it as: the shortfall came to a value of -13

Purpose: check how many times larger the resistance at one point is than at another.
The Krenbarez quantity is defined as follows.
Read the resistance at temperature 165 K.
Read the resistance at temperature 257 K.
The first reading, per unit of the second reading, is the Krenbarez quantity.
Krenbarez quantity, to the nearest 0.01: 1.11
